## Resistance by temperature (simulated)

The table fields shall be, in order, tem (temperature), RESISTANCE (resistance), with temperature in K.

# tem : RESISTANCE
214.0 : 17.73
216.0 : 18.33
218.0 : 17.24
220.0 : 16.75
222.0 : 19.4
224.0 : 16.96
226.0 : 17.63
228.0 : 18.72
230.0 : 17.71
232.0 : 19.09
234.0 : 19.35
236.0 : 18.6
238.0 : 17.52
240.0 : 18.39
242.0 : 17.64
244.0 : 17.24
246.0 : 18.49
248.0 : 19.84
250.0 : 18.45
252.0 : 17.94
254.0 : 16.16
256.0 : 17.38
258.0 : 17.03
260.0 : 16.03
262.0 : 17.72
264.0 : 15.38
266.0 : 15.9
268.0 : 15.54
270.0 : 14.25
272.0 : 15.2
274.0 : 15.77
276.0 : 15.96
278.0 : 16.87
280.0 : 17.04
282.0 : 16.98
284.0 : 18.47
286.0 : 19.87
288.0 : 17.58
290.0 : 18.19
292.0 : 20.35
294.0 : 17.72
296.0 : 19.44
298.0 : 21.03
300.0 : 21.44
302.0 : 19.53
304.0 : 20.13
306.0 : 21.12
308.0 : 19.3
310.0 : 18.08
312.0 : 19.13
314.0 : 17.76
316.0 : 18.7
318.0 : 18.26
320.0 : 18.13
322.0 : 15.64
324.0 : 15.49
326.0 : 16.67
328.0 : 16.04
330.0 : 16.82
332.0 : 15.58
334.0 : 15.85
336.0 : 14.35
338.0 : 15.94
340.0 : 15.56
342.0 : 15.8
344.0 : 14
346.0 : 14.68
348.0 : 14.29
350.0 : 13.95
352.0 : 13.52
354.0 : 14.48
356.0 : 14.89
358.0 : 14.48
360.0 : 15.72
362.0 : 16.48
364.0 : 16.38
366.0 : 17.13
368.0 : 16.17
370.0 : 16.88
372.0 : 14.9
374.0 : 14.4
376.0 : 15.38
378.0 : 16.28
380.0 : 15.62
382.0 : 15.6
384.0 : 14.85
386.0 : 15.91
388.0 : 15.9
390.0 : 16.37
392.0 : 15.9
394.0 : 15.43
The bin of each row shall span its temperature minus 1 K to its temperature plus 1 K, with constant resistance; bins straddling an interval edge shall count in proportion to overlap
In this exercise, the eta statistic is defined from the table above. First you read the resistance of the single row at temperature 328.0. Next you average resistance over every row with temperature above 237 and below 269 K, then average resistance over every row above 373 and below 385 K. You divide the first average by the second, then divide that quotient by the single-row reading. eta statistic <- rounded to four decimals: 0.0702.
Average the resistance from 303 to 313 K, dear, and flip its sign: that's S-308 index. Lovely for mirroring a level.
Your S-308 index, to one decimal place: -19.6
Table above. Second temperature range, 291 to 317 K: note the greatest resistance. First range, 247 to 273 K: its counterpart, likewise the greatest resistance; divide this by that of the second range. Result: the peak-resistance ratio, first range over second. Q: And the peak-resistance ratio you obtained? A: 0.93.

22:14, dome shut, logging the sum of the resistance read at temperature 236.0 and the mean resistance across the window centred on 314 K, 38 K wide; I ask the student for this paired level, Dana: 37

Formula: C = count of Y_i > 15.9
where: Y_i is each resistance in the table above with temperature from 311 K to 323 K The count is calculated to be 5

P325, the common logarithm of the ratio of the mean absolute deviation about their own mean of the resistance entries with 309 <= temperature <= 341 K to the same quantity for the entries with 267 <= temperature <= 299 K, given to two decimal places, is -0.11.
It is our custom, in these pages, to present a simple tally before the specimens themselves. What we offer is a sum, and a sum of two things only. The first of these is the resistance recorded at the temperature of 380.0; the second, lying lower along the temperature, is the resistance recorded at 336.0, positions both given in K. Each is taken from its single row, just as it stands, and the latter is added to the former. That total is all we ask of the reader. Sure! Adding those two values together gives 30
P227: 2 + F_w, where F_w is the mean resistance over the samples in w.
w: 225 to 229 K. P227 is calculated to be 20.2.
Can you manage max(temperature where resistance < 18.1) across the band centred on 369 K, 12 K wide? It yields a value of 374.0 K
